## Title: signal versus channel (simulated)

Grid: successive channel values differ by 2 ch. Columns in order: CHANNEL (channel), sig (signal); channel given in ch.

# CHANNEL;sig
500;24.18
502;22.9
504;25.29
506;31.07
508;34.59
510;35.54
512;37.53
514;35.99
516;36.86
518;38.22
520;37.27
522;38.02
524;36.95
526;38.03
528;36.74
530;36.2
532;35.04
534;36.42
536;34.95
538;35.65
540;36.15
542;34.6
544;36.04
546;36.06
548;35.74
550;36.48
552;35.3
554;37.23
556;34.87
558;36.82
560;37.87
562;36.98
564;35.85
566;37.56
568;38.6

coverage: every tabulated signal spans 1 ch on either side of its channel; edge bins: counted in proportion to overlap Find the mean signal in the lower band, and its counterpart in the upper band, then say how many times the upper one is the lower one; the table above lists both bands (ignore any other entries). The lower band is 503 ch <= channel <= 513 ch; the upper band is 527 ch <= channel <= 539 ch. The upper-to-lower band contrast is 1.09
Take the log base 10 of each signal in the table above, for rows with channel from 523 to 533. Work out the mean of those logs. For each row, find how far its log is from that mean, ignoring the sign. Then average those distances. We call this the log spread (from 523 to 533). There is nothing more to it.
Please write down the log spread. 0.0093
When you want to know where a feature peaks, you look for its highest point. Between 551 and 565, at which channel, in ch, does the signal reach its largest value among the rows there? 560 ch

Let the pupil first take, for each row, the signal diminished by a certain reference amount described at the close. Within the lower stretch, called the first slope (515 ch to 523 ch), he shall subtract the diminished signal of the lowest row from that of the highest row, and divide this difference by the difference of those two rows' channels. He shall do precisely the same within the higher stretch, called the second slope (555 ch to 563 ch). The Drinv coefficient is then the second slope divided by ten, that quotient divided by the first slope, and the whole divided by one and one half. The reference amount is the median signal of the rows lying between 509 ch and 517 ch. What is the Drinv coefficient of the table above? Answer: 0.12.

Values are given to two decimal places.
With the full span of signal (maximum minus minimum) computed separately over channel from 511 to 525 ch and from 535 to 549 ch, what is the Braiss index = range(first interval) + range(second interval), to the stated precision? 3.78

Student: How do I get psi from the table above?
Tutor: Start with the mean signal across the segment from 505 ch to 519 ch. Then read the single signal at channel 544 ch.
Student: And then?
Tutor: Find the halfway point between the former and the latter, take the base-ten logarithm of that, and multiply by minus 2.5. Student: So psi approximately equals -3.89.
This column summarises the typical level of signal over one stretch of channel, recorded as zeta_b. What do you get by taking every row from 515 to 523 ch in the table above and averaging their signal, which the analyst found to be 37.6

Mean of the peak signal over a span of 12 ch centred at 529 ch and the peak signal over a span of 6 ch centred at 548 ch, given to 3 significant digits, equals 37.3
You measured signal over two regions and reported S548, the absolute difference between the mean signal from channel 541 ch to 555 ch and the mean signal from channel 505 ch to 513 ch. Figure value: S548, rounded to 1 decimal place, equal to 1.2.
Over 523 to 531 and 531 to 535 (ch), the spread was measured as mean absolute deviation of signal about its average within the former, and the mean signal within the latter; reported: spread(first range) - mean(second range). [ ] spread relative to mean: -35.2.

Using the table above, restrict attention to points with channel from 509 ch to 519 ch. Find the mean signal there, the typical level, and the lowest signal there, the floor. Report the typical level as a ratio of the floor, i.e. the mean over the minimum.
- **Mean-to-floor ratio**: 1.04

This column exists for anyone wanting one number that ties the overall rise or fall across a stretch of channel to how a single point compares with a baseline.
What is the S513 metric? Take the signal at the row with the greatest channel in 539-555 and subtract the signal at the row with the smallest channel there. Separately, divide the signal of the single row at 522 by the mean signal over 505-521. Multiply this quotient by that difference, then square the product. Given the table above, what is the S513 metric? 1.3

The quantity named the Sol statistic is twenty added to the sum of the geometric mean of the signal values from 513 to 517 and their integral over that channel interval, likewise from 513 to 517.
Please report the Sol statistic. 202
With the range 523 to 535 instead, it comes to 495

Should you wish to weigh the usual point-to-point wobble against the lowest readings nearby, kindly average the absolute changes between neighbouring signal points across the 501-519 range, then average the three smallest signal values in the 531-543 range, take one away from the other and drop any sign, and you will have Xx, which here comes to 32.6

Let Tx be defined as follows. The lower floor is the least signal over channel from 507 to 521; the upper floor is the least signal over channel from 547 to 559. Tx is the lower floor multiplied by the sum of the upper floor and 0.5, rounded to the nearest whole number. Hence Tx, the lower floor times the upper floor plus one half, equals 1223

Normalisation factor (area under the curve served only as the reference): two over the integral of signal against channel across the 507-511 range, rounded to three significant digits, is 0.0143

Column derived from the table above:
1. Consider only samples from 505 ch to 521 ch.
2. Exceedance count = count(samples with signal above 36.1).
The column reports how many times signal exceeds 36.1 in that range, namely 4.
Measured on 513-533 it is 8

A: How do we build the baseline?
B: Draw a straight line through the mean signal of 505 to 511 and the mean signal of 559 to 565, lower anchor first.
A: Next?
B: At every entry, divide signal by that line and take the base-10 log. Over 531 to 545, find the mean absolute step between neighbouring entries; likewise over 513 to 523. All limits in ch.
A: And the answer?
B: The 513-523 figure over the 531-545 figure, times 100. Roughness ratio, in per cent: 77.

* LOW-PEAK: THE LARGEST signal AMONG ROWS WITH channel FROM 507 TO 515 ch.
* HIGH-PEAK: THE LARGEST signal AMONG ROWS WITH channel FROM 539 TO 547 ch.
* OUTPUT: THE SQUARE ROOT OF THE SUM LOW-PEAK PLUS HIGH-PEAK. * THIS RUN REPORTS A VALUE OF 8.58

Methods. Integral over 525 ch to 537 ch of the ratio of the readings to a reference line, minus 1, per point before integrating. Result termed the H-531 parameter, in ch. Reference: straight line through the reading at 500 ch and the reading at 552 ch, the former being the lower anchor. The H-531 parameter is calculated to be 2.1 ch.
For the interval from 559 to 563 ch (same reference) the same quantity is 0.0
